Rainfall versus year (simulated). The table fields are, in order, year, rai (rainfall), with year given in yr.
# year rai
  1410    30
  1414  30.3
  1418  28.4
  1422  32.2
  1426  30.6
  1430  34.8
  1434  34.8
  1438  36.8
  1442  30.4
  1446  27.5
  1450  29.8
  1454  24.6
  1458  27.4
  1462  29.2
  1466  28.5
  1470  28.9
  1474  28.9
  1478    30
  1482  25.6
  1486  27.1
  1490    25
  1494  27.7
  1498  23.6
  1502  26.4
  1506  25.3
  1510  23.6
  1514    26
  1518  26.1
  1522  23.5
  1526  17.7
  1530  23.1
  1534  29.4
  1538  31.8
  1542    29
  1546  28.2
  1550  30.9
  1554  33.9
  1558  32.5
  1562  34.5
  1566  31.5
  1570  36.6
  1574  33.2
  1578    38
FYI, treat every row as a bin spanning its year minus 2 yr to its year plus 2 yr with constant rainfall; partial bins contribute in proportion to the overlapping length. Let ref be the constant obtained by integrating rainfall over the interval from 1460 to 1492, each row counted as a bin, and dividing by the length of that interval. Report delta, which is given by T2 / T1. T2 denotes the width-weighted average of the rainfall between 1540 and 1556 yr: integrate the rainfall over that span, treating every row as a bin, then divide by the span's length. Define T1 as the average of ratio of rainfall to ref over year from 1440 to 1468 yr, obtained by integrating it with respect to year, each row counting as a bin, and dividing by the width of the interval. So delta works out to 30.2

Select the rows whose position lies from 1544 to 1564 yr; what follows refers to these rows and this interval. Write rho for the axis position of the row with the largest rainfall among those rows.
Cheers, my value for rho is 1562 yr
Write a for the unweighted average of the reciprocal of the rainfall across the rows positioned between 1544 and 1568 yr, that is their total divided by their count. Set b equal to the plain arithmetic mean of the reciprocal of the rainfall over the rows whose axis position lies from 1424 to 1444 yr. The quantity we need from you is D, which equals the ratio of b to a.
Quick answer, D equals 0.95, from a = 0.031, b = 0.0300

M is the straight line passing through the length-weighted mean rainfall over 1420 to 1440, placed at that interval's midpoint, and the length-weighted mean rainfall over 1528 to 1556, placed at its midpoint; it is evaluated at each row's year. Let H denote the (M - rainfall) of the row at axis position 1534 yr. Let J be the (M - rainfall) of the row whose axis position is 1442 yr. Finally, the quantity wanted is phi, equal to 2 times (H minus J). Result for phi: -5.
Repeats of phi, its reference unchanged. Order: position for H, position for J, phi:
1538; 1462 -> -11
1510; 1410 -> 5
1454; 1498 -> 1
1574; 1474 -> -16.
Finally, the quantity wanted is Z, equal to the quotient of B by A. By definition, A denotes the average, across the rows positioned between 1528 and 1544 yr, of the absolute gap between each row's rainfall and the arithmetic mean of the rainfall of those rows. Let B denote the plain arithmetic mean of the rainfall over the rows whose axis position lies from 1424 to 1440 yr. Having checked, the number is 13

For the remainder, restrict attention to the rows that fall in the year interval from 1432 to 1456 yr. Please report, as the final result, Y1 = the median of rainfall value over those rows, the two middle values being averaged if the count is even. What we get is 30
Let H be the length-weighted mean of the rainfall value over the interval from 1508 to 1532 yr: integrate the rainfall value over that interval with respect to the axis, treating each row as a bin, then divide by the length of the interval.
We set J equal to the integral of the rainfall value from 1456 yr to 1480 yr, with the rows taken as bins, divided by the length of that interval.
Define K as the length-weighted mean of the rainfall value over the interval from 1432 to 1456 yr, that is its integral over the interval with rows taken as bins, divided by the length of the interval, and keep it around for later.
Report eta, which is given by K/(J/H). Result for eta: 25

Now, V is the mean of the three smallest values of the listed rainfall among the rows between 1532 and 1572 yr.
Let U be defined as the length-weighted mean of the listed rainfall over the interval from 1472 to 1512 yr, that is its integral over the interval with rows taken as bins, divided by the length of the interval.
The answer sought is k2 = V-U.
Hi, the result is 3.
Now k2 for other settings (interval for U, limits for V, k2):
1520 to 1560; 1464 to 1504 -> -3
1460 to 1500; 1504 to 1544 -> -6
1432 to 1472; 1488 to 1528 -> -8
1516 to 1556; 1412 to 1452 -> 1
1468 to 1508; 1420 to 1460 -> 0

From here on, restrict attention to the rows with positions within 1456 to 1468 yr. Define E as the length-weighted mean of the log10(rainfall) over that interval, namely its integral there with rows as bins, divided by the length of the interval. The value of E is 1.45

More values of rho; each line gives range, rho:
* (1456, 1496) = 1478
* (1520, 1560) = 1554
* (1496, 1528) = 1502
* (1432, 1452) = 1438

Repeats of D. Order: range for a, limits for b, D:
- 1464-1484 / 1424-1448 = 0.88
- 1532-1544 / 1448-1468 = 1.08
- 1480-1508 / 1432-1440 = 0.72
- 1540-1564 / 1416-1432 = 1.00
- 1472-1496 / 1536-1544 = 0.90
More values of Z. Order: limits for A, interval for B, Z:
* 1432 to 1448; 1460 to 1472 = 8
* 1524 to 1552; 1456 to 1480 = 7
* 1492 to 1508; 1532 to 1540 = 24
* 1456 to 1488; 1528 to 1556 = 26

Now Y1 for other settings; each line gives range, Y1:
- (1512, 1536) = 25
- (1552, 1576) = 34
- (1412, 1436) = 31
